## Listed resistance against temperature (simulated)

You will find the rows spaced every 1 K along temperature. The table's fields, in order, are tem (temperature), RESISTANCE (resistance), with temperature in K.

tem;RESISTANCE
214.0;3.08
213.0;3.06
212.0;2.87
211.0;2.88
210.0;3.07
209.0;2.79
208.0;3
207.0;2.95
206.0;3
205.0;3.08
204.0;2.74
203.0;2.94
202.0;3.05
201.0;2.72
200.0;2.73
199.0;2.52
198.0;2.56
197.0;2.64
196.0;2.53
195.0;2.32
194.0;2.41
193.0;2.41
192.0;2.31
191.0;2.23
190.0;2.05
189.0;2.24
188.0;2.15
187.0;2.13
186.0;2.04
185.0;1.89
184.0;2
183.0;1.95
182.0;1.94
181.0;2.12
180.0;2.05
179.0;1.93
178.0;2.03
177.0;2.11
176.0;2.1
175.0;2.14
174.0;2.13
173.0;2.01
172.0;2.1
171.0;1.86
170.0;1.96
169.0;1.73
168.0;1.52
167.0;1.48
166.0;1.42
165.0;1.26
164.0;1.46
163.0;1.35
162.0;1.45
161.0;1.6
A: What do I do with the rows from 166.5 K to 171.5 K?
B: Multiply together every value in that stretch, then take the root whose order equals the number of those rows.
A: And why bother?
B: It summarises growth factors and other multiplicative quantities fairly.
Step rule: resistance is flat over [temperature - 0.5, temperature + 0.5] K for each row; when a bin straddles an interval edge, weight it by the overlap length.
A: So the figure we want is 1.7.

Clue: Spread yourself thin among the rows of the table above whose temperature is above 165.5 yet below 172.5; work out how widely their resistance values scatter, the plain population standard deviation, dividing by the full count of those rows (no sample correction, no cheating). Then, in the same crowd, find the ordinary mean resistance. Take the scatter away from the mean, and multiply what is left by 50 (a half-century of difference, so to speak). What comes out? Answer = 74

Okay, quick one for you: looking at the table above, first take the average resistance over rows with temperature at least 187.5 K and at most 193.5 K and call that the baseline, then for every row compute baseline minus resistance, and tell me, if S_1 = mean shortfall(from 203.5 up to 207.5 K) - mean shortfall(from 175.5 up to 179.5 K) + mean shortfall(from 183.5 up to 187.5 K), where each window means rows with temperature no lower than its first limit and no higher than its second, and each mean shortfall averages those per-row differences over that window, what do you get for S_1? -0.7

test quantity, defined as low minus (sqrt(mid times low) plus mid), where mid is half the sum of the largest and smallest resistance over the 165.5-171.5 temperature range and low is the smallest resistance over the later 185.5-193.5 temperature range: -1.51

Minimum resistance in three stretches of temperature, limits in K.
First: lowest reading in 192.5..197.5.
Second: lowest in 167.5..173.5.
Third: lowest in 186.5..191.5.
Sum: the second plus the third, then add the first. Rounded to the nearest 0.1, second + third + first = 5.9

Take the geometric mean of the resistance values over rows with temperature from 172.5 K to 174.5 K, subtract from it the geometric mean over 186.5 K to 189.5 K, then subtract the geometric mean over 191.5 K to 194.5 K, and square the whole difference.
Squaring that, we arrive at 6.1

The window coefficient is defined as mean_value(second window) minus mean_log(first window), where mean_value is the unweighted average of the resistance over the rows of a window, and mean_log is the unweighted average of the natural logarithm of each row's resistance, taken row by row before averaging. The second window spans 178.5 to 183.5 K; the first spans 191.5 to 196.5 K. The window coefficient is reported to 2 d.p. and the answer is 1.12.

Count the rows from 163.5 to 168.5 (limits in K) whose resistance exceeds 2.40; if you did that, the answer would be 0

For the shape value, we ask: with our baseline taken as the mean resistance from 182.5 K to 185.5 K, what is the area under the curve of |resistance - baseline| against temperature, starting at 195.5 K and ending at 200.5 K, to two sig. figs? 3.2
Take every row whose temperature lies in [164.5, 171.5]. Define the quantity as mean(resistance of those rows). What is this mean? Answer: 1.6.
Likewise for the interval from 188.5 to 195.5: 2.3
